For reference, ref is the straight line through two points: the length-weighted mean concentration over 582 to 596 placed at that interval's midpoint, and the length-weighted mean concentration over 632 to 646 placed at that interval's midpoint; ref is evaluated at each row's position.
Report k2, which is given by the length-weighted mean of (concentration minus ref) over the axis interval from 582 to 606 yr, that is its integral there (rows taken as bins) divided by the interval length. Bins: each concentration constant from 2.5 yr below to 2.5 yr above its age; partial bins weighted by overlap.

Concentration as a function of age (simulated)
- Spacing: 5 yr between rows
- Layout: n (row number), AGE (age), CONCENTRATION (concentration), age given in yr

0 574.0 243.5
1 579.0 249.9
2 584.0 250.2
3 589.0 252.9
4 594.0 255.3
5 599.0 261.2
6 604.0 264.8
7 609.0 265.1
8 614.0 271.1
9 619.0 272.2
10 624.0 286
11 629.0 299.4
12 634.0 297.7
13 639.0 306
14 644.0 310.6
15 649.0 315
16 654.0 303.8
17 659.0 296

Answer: -1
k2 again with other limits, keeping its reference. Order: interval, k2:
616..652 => -2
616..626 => -8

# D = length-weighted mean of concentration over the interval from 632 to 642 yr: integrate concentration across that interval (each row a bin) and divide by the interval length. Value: 302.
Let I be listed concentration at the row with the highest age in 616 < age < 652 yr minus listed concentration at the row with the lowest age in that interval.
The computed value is 43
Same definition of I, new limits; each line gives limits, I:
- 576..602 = 11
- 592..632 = 44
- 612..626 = 15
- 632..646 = 13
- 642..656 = -7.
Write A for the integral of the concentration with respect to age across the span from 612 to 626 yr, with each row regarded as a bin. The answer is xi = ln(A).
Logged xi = 8.26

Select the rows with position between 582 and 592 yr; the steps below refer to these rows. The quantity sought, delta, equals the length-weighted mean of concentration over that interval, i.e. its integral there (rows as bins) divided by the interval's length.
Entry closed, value 252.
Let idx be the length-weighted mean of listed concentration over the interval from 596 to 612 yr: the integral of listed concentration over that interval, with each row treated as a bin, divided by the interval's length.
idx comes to 264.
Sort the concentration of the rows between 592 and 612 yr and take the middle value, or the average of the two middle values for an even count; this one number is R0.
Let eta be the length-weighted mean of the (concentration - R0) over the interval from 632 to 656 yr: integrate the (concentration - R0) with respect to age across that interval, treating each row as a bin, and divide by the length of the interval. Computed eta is 44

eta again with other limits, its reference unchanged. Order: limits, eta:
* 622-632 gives 30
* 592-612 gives -1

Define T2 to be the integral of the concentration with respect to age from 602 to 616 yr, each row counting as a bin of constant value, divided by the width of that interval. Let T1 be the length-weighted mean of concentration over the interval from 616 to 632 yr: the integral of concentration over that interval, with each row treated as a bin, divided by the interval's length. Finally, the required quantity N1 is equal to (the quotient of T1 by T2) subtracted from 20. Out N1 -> 18.9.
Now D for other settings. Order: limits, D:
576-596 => 252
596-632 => 274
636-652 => 310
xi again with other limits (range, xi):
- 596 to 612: 8.35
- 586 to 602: 8.32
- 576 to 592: 8.30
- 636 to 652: 8.51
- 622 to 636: 8.32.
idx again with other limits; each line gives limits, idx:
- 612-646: 292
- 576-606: 255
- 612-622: 272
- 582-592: 252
